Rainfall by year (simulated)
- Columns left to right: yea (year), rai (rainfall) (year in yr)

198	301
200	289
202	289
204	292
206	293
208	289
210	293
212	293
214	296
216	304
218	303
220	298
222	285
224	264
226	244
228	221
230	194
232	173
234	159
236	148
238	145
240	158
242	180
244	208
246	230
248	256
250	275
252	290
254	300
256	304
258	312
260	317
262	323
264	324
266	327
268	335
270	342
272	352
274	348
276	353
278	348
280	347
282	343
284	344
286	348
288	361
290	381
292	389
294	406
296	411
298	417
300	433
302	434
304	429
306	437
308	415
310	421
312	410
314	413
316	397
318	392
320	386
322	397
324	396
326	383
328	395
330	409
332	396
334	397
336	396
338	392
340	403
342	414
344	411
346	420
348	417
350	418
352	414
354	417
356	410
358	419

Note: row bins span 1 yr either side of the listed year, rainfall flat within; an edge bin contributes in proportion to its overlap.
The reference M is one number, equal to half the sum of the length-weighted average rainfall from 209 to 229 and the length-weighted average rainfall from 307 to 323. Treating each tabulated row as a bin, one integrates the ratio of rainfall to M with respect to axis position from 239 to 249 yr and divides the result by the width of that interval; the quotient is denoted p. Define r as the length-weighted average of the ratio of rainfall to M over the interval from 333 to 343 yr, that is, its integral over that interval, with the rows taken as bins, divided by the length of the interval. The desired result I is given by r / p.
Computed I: 1.9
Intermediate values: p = 0.60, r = 1.17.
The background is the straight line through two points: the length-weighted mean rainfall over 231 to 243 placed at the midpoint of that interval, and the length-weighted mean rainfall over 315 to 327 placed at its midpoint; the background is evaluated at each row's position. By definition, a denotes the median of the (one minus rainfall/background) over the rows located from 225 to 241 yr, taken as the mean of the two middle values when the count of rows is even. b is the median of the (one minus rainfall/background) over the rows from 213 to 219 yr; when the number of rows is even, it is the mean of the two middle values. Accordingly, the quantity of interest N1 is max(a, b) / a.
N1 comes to 1.0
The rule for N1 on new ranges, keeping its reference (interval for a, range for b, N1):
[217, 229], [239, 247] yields 0.1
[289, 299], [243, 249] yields 0.9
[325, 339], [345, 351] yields 1.7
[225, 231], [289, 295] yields 0.4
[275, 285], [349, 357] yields -0.6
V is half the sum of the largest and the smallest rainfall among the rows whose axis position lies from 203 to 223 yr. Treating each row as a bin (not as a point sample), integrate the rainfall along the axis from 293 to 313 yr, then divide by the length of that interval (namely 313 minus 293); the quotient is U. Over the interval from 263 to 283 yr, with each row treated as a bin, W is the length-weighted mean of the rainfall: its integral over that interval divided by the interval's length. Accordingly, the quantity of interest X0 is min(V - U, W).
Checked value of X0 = -127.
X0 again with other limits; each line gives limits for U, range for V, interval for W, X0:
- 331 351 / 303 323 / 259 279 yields 5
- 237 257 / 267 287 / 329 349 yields 109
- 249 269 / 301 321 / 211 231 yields 101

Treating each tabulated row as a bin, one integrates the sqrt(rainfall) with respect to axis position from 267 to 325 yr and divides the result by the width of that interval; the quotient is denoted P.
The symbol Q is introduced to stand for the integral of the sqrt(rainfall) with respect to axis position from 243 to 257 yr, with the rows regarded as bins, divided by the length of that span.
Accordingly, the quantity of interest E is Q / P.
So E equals 0.83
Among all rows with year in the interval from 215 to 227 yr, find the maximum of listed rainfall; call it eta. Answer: 304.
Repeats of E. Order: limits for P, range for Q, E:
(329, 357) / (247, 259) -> 0.84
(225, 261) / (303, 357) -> 1.35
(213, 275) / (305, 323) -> 1.25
